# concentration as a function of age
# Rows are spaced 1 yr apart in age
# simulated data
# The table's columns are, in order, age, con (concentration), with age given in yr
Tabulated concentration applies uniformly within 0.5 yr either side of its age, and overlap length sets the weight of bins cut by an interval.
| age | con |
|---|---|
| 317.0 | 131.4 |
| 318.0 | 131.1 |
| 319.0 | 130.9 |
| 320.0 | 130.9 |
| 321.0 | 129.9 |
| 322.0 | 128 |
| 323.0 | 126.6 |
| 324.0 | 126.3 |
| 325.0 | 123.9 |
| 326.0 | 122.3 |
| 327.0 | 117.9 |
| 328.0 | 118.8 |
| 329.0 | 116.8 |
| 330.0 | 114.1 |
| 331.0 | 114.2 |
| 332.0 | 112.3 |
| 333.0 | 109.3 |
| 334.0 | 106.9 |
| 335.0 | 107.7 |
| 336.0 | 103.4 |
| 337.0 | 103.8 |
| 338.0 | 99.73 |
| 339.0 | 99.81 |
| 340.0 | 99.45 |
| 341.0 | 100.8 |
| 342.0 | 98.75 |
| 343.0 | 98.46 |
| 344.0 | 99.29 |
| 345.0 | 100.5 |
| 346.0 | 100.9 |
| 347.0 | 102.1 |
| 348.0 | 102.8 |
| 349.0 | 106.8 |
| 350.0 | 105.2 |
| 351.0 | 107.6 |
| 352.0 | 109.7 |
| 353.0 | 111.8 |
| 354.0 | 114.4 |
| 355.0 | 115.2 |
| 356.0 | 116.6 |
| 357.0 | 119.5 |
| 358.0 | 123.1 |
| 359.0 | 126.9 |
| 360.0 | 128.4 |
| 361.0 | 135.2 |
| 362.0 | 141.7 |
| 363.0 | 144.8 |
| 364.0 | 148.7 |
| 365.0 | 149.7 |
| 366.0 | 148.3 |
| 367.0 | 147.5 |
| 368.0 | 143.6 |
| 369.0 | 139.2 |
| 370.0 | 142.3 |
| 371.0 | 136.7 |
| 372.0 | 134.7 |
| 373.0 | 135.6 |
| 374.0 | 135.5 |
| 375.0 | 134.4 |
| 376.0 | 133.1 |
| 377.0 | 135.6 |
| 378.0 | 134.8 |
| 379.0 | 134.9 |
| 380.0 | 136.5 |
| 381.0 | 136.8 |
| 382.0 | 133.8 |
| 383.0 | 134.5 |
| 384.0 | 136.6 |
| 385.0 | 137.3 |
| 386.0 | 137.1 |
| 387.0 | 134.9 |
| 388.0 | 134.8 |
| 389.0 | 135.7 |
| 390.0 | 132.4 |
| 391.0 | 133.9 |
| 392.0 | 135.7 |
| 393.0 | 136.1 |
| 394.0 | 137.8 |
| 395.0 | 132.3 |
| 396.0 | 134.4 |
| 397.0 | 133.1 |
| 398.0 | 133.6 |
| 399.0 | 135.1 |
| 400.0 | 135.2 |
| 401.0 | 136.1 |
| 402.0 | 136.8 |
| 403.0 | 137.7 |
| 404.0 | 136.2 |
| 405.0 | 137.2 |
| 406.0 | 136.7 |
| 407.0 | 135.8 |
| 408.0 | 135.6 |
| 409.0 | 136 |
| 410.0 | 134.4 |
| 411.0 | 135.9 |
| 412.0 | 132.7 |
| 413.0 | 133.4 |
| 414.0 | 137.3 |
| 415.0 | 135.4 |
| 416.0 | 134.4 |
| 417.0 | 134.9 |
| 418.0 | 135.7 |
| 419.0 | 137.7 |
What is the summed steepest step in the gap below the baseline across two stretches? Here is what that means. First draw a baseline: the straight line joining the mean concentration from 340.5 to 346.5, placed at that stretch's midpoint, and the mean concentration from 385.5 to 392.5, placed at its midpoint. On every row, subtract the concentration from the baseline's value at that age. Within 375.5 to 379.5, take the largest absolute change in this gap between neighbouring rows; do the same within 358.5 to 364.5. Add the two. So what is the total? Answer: 7.8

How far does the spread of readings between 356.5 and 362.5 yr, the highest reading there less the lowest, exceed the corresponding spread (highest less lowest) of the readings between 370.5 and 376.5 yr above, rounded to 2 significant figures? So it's 19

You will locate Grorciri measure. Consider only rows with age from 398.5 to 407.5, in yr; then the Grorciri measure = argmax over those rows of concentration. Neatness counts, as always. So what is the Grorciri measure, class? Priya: 403.0 yr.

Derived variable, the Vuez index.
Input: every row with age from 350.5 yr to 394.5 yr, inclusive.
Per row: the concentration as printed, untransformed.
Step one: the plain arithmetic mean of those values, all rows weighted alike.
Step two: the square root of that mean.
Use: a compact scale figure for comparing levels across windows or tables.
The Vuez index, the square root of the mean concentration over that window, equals 11.5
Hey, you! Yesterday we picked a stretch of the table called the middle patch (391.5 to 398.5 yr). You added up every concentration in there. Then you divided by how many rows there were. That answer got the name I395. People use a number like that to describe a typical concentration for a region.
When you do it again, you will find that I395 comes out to 135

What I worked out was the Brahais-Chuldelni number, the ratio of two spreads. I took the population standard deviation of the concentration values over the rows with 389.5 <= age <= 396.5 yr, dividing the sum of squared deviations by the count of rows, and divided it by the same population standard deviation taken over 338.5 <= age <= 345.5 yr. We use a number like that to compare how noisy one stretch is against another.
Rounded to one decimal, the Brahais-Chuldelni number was 2.3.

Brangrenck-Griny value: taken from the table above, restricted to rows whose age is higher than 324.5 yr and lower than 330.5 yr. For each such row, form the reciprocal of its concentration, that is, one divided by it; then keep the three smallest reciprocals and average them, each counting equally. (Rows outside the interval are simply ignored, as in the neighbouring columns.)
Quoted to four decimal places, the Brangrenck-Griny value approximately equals 0.0082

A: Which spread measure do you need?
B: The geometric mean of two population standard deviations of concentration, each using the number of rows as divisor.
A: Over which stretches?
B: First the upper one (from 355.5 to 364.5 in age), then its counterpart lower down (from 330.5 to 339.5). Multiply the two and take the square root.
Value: 7.2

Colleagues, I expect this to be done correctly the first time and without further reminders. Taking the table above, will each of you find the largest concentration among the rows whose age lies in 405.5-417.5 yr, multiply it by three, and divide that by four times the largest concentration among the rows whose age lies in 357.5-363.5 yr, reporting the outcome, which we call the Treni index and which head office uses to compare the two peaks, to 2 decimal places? 0.71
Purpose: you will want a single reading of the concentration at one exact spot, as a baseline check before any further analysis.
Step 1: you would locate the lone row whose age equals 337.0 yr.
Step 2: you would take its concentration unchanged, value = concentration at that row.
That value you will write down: 103.8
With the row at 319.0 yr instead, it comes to 130.9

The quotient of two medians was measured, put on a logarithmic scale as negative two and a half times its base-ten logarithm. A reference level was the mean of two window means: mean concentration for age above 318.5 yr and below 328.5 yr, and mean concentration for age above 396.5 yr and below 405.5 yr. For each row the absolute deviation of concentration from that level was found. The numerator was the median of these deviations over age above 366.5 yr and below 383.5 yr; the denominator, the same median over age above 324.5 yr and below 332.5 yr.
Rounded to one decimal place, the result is 1.1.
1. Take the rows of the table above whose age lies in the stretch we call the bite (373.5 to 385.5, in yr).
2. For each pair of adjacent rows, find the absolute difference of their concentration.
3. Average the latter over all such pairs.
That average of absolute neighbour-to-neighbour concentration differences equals 1.3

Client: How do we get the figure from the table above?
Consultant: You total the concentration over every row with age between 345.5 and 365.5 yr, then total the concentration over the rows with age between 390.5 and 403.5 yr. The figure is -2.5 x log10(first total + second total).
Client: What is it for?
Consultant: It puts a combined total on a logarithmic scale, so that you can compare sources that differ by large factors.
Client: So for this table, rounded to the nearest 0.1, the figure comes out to -9.1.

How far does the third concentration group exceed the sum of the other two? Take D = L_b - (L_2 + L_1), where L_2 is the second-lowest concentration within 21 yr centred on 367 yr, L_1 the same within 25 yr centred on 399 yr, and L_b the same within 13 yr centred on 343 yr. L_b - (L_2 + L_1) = -157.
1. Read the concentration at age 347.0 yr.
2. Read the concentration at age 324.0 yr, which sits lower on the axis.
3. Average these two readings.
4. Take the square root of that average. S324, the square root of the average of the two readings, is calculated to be 10.7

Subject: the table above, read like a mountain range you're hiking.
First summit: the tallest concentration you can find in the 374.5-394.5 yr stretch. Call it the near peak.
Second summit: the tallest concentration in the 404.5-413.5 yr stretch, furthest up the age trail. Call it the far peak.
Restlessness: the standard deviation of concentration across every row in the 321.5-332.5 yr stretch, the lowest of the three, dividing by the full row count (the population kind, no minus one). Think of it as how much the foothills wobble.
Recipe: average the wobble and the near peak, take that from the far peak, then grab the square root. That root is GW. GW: 8.10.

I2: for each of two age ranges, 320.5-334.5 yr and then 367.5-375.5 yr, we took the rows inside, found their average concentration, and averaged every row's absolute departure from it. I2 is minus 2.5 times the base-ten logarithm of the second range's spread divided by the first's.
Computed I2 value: 0.8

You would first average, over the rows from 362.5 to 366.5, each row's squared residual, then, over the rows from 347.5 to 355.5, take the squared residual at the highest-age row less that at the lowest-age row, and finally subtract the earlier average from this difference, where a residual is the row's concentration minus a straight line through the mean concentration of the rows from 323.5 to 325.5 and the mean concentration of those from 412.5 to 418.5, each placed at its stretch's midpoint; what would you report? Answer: -783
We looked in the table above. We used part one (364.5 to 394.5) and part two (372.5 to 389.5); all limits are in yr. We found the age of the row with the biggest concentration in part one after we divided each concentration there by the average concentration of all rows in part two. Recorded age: 365.0 yr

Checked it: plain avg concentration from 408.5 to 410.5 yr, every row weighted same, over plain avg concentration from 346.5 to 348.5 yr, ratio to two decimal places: 1.32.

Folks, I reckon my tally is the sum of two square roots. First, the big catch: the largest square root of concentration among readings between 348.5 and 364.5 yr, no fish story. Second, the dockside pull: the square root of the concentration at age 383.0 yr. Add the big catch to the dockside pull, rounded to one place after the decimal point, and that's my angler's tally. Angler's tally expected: 23.8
